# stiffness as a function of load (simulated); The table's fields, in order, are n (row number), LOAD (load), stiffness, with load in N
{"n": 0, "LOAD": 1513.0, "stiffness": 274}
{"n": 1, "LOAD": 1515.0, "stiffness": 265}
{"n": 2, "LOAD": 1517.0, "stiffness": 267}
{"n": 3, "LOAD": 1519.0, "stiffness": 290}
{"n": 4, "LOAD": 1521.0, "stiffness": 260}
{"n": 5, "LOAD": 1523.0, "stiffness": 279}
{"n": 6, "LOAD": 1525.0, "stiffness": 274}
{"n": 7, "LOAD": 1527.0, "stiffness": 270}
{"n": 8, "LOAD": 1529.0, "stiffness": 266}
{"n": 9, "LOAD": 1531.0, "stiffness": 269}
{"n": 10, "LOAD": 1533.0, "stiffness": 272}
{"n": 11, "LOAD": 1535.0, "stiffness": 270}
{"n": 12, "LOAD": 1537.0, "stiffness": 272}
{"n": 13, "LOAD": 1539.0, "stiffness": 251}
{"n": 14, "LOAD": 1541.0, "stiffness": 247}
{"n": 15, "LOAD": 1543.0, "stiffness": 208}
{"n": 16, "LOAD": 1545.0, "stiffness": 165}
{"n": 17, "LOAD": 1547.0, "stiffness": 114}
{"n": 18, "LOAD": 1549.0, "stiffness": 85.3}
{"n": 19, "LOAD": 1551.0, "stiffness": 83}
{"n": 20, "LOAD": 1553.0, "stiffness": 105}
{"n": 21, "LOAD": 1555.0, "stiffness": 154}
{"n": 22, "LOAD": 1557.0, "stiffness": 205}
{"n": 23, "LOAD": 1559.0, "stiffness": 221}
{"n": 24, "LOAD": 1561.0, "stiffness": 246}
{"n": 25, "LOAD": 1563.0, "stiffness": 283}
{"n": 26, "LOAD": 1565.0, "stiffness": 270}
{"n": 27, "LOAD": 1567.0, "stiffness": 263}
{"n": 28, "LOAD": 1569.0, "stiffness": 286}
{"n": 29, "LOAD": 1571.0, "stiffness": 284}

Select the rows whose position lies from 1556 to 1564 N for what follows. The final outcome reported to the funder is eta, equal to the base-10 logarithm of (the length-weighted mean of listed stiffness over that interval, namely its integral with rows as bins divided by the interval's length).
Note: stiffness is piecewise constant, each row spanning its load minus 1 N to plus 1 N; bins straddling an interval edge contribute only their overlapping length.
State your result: 2.38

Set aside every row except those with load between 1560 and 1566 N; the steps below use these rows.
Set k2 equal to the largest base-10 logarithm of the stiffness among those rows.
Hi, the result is 2.45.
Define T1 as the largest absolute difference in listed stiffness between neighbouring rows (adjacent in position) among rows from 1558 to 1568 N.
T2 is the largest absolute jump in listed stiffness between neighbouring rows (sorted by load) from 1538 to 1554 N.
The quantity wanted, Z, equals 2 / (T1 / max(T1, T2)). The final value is 2.8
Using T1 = 37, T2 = 51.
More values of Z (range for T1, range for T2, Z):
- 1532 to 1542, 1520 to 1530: 2.0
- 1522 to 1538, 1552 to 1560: 20.4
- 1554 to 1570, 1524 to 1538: 2.0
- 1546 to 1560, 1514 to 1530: 2.0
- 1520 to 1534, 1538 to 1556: 5.4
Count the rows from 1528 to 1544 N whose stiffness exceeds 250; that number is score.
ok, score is 6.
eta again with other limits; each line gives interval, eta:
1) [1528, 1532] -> 2.43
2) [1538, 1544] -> 2.37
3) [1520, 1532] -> 2.43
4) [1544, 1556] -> 2.07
